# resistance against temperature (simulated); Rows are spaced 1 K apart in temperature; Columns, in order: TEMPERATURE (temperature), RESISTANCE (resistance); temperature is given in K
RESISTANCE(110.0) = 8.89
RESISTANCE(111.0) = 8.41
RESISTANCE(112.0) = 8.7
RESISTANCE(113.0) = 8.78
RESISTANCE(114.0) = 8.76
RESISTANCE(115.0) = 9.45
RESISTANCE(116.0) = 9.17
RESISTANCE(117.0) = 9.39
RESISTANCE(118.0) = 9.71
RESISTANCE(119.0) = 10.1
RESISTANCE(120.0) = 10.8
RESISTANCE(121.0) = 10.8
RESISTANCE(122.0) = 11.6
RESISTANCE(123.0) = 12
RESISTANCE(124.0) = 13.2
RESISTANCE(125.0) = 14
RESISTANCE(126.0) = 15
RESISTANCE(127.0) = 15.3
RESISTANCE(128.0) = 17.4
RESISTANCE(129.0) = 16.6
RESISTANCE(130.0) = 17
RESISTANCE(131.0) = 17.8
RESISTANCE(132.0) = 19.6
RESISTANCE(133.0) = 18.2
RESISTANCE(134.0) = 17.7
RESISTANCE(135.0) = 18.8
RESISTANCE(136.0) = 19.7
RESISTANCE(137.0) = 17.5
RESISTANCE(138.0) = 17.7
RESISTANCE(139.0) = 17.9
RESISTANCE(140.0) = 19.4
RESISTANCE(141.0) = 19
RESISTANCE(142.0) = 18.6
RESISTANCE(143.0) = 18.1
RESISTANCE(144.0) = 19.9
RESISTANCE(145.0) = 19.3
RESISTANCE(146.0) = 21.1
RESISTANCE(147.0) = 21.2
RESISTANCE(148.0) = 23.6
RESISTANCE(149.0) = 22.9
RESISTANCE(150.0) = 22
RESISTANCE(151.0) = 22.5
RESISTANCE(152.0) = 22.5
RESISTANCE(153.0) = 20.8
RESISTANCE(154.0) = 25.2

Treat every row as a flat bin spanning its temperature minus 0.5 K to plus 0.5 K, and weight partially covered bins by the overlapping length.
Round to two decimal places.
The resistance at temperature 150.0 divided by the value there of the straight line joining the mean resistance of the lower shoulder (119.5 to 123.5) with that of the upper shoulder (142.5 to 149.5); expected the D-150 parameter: 0.98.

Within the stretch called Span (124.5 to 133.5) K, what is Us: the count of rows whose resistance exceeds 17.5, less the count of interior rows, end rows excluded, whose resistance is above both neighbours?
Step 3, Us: 1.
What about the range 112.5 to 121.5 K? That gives -1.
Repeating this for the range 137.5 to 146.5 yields 7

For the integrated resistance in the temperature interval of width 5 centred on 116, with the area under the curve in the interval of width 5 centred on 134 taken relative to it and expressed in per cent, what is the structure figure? 202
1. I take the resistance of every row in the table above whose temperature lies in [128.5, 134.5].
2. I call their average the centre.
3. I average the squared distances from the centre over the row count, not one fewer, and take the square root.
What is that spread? 0.96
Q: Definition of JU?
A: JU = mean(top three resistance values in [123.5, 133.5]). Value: 19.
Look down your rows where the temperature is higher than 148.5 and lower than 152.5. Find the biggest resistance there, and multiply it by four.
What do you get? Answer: 92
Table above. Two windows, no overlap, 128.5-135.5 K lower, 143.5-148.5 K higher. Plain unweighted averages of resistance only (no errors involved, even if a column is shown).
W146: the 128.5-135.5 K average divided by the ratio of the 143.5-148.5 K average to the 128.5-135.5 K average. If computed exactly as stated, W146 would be 15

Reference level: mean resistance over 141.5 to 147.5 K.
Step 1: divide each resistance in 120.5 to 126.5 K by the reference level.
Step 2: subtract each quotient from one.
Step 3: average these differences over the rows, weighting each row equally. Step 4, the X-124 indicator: 0.35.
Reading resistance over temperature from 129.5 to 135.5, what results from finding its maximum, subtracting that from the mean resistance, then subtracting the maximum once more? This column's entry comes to -21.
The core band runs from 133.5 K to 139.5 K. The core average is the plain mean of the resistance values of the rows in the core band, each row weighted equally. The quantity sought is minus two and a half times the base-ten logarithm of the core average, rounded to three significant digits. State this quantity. -3.15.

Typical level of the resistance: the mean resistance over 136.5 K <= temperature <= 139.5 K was 18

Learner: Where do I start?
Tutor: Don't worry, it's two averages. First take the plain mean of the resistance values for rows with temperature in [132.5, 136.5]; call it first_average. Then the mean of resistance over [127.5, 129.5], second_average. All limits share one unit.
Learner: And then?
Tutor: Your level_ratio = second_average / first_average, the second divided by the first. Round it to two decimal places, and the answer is 0.91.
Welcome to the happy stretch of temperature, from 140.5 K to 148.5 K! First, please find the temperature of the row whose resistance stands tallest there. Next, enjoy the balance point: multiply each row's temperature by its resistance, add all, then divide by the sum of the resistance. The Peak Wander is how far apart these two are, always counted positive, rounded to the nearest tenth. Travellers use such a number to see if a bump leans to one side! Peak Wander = 3.3 K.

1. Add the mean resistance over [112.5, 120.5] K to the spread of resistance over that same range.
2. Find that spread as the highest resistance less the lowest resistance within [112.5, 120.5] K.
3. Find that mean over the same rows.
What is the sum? 12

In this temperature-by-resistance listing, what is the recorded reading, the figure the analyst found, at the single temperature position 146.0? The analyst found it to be 21.1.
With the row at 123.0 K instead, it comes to 12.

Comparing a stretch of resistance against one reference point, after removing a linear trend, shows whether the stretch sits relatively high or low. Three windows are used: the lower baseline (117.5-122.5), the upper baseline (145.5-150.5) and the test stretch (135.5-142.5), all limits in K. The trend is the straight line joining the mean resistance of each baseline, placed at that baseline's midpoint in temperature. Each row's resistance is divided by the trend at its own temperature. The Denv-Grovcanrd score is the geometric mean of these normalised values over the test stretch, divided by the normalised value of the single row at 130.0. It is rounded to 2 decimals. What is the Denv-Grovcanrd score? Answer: 0.87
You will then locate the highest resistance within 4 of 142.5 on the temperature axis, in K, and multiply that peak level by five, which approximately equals 105.5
